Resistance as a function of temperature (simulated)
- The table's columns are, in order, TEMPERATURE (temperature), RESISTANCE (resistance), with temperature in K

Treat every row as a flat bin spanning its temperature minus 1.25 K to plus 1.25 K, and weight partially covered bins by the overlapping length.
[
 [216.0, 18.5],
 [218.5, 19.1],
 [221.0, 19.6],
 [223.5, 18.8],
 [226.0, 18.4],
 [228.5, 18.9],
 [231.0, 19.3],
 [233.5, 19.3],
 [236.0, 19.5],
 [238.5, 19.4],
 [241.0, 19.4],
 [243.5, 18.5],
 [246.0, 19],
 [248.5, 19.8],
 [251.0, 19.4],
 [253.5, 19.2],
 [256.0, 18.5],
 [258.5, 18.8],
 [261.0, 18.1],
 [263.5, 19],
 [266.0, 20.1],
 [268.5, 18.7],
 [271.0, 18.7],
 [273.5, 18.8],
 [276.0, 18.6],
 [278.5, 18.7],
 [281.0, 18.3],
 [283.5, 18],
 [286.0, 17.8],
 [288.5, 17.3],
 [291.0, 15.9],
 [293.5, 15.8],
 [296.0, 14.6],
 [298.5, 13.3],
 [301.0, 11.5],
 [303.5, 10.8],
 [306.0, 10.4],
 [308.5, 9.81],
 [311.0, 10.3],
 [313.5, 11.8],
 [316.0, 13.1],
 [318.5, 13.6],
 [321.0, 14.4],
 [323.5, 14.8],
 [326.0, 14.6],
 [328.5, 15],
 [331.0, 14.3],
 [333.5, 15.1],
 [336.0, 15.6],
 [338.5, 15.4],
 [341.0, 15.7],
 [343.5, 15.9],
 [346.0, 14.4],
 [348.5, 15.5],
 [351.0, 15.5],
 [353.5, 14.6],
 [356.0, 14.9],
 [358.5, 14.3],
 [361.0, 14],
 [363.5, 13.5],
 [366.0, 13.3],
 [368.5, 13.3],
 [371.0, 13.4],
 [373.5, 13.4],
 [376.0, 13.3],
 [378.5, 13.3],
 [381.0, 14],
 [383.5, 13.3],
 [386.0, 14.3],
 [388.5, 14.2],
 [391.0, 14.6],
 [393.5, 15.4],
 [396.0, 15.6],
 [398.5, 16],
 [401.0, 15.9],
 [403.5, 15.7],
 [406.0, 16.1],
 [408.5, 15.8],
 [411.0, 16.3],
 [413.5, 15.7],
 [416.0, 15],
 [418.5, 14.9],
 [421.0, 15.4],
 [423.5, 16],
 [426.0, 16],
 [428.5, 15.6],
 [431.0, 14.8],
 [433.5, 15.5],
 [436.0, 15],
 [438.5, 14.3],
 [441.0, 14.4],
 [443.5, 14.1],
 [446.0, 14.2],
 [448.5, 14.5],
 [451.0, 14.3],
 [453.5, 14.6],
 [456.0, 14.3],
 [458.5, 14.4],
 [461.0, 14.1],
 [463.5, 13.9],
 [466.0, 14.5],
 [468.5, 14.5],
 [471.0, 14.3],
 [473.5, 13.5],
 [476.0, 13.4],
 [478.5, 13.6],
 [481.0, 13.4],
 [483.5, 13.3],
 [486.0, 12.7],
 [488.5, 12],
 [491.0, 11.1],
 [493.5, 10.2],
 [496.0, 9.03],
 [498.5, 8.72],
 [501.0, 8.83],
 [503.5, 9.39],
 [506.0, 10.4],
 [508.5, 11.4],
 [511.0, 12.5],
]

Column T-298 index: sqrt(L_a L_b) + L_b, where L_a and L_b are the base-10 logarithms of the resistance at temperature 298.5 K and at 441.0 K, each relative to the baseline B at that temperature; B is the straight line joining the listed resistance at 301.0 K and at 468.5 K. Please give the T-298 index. 0.040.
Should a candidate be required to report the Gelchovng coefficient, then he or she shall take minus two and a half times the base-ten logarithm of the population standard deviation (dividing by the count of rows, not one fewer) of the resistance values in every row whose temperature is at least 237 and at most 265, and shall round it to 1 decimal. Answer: 0.8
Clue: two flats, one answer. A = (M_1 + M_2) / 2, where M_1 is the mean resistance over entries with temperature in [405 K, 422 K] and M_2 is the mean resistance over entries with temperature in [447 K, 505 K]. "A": 14.2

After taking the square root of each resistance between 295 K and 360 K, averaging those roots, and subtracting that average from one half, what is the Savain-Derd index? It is -3.21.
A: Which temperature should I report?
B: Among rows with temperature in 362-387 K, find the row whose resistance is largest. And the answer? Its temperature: 386.0 K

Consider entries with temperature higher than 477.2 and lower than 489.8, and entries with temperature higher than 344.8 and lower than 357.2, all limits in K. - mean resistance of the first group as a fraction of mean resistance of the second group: 0.87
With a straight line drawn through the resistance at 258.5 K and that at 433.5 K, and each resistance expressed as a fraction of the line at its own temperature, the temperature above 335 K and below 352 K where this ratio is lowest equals 346.0 K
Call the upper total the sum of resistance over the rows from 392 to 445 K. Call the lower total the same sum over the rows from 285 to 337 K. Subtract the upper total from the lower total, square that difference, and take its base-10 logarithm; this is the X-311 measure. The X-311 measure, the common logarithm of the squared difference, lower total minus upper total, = 3.1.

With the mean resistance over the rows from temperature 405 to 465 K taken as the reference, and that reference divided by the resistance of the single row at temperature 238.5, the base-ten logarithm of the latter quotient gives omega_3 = -0.11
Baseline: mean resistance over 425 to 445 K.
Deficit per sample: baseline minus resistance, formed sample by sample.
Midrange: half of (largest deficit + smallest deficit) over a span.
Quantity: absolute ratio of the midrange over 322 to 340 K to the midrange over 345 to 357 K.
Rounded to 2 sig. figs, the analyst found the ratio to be 1.0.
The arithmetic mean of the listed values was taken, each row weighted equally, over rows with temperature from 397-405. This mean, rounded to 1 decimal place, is 15.9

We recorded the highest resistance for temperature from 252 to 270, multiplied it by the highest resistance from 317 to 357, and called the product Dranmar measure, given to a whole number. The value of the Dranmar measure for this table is 320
